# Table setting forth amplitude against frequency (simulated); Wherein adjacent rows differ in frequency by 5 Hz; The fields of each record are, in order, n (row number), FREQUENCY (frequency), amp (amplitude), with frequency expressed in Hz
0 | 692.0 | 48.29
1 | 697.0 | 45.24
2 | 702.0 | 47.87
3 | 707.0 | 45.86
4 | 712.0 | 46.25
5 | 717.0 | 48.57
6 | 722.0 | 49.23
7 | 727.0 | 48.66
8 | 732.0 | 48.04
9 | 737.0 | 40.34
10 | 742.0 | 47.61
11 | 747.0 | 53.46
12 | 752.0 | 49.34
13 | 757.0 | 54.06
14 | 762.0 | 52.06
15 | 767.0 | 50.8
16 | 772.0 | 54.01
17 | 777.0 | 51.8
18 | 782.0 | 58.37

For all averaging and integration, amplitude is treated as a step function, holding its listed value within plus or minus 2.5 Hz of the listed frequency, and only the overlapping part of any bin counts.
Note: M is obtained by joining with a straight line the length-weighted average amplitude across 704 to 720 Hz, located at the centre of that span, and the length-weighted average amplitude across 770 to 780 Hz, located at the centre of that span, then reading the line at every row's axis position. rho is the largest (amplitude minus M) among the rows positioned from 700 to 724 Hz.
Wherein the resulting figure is 1.8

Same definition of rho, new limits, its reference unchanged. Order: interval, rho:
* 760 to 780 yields 1.2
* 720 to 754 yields 3.1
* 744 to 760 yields 3.1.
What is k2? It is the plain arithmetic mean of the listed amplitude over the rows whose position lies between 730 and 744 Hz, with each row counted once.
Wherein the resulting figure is 45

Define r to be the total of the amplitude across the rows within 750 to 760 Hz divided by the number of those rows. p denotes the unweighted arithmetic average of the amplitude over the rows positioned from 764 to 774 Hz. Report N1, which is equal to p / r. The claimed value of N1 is 1.01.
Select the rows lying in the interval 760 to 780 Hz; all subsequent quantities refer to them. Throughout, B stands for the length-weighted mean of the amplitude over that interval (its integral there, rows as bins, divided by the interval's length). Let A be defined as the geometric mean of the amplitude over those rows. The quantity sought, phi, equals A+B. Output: 104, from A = 52.2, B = 52.3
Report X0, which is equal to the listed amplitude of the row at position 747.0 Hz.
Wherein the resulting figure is 53.46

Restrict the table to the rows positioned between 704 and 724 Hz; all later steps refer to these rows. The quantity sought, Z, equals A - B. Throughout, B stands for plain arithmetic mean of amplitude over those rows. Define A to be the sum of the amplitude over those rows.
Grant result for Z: 142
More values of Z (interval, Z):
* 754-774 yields 158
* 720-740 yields 140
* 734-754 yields 143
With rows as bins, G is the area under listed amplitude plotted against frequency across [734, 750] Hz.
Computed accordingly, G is 756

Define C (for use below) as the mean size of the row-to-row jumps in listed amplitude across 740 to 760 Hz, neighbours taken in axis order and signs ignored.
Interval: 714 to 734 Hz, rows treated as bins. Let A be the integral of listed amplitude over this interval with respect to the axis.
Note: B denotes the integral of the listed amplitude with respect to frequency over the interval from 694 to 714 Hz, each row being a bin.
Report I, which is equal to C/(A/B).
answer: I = 4.7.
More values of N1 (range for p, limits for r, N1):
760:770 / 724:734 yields 1.06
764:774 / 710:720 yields 1.11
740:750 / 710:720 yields 1.07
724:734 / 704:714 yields 1.05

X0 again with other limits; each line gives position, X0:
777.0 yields 51.8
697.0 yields 45.24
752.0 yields 49.34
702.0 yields 47.87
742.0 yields 47.61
